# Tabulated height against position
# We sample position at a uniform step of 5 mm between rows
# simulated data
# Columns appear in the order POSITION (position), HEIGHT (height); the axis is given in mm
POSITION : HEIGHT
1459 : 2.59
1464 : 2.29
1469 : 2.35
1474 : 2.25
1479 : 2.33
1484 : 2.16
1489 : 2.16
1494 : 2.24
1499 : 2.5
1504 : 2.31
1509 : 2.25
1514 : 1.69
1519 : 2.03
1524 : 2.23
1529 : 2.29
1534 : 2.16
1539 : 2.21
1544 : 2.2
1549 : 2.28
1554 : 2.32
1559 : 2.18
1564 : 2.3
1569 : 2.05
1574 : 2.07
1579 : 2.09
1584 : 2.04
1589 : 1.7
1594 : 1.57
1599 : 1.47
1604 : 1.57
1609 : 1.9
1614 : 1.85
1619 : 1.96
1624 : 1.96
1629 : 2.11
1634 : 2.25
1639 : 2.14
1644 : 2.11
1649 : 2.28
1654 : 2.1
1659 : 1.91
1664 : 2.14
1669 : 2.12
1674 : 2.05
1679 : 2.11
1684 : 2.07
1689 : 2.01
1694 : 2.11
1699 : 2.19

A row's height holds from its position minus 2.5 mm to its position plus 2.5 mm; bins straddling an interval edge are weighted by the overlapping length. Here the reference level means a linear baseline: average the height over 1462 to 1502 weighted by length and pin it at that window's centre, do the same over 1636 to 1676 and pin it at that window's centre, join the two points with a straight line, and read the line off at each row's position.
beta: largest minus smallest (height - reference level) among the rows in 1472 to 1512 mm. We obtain 0.4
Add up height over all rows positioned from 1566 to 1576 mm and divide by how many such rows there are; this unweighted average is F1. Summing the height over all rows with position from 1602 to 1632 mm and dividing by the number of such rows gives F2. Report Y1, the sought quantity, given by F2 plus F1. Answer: 3.95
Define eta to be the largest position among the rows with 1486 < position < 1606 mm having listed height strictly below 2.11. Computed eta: 1604 mm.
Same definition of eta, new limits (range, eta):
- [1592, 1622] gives 1619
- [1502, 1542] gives 1519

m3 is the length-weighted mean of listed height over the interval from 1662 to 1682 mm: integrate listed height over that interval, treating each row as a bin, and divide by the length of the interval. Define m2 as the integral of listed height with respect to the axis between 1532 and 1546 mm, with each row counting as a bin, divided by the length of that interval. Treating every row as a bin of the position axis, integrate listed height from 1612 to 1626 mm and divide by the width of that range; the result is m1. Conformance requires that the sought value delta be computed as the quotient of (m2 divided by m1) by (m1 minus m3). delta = -6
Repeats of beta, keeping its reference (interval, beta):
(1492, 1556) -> 0.8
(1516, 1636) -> 0.8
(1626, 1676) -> 0.4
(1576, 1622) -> 0.6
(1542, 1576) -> 0.3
